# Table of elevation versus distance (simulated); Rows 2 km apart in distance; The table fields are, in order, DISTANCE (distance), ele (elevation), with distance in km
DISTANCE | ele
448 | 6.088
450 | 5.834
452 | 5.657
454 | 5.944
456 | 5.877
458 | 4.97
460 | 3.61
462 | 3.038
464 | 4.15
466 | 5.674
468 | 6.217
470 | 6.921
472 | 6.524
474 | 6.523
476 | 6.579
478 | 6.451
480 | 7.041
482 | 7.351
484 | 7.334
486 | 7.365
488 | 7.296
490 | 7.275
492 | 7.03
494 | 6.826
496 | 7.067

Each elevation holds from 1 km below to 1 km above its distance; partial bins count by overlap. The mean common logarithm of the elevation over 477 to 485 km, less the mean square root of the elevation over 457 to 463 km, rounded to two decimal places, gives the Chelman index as -1.11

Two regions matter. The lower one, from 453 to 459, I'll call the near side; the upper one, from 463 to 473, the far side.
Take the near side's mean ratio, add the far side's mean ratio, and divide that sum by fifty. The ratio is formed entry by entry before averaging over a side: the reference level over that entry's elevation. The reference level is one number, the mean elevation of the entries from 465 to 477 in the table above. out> 0.0455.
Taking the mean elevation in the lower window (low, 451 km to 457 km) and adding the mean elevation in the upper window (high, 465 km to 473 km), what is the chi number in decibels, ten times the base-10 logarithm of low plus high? 10.8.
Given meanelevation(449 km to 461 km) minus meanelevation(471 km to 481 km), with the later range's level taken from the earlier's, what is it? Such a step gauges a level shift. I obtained -1.3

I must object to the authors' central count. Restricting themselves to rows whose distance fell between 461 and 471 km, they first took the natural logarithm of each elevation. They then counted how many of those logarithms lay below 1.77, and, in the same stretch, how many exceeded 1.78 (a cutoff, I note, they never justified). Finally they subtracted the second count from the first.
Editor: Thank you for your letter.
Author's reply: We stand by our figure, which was 1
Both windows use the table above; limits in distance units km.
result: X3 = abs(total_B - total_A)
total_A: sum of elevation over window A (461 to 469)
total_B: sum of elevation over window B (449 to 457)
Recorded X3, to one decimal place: 4.2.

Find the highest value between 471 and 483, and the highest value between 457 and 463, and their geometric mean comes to 6.04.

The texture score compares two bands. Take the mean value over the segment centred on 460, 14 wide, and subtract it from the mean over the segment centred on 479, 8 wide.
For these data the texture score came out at 2.1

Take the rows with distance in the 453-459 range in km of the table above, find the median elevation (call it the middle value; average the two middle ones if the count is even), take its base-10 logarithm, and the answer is 0.77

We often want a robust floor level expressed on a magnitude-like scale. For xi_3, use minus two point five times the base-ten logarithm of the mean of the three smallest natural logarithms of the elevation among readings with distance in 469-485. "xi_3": -0.68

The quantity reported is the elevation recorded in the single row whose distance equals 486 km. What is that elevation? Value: 7.365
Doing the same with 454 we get 5.944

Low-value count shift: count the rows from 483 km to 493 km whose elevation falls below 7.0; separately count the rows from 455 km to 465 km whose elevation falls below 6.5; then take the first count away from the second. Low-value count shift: 5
